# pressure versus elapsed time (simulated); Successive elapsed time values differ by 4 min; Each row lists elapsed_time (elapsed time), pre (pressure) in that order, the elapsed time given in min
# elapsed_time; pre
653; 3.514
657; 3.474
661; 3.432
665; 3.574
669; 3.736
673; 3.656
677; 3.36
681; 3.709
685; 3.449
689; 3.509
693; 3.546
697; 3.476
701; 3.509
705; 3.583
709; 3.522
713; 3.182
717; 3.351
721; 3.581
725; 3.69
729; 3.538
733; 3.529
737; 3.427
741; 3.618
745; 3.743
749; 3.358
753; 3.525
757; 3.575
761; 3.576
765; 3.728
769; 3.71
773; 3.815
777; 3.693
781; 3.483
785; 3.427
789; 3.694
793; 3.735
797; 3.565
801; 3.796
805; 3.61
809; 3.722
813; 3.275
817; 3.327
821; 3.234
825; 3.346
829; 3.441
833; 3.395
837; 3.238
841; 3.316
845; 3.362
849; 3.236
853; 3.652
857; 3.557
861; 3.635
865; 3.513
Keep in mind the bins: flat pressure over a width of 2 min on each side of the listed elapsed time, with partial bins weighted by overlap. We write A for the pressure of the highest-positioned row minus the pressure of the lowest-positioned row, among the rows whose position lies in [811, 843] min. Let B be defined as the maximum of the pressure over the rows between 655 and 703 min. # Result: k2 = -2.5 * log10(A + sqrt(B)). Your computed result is -0.74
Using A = 0.04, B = 3.736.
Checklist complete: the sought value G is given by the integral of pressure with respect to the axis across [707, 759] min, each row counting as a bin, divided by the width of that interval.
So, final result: 3.51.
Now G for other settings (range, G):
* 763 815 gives 3.63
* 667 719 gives 3.51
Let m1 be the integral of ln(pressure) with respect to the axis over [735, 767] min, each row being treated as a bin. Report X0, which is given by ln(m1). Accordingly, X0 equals 3.71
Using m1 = 40.69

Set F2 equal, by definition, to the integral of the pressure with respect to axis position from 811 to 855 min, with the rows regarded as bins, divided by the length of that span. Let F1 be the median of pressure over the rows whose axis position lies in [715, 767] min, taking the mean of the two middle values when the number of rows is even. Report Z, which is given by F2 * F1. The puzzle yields 12.0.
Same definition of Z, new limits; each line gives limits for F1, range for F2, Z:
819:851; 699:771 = 11.8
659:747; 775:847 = 12.3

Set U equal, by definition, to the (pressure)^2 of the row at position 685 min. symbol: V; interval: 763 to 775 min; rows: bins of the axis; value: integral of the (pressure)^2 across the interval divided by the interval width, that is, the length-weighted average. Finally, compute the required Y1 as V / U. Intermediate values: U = 11.9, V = 14.1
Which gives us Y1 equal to 1.18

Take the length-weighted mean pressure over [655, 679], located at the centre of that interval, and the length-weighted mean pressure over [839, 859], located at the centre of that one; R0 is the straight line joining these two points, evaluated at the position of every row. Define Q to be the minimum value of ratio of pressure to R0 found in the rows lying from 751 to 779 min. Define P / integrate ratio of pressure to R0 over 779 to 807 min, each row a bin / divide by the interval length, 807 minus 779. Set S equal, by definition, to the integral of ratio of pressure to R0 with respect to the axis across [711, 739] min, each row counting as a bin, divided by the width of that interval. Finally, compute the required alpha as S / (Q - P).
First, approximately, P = 1.05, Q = 1.012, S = 0.99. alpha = -30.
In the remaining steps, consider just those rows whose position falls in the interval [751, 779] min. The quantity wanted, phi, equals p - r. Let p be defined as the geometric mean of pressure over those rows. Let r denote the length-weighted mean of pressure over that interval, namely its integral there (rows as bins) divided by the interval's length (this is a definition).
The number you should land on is -0.0013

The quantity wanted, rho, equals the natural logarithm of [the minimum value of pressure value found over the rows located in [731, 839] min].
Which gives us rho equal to 1.17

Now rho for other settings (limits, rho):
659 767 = 1.16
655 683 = 1.21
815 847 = 1.17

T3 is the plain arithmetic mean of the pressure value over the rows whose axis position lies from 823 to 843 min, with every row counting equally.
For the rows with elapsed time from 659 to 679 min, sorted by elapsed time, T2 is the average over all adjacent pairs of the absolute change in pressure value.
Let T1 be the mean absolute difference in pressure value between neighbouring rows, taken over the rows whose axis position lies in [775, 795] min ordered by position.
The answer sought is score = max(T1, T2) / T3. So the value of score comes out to 0.0508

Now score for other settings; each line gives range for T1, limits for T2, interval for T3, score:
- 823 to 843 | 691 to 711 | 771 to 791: 0.0259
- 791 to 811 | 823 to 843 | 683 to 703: 0.0500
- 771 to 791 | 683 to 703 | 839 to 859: 0.0478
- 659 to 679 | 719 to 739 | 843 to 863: 0.0487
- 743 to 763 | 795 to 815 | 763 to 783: 0.0662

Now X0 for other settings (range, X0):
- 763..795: 3.73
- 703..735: 3.69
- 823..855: 3.66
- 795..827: 3.69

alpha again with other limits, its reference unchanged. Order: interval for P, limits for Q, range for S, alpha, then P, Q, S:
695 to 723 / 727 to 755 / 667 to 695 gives -47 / 0.98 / 0.963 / 1.01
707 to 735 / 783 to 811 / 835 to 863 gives -193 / 0.99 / 0.989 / 1.00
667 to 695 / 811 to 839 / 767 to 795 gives -15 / 1.01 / 0.940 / 1.05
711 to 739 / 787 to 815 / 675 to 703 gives -24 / 0.99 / 0.950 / 1.00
